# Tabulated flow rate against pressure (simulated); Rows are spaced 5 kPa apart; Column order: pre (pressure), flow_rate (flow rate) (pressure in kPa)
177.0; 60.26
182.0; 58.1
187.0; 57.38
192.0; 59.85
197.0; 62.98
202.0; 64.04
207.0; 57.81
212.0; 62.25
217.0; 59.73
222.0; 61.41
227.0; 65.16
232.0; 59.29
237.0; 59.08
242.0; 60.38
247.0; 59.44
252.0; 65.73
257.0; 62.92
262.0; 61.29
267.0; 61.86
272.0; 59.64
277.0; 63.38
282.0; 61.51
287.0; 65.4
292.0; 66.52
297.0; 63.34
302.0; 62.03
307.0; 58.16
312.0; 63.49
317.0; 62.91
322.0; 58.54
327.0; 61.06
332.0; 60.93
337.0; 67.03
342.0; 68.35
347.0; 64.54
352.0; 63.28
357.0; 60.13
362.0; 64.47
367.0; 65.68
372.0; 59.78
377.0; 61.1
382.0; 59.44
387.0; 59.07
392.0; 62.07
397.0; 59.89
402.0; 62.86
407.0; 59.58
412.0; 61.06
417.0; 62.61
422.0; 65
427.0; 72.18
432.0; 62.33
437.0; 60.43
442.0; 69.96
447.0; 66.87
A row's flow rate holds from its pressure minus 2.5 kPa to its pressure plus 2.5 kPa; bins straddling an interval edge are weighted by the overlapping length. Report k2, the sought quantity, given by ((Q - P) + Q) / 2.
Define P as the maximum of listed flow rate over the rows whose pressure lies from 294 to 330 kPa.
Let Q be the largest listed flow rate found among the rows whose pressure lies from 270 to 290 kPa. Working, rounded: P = 63.49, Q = 65.4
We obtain 33.7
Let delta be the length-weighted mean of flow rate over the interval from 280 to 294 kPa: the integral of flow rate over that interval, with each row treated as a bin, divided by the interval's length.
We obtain 64.5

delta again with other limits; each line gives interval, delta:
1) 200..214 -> 61.2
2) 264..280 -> 61.6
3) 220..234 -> 62.1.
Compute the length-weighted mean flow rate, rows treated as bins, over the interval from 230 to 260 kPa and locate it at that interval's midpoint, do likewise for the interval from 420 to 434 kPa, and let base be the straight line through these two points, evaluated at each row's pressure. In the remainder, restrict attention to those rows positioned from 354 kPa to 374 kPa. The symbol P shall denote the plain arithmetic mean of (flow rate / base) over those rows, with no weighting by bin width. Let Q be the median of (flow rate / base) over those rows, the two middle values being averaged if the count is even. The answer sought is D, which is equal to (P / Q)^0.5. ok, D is 1.001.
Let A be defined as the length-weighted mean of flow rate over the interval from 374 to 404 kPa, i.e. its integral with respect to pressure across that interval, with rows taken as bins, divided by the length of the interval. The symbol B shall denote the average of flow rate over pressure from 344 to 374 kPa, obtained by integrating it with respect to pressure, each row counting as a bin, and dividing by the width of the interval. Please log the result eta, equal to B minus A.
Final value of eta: 2.4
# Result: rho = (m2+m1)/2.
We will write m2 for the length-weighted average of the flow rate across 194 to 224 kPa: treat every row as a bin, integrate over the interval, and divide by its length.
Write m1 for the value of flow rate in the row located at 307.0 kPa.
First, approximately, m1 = 58.16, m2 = 61.3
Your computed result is 59.8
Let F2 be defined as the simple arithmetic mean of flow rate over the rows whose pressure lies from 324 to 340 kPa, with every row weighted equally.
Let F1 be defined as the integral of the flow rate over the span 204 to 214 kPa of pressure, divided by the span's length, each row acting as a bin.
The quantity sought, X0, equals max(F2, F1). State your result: 63.0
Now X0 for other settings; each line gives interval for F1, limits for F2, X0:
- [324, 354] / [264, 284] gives 64.1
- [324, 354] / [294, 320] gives 64.1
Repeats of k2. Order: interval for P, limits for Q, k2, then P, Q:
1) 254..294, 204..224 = 29.0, 66.52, 62.25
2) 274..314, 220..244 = 31.9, 66.52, 65.16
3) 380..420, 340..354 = 36.9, 62.86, 68.35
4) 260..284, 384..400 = 30.4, 63.38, 62.07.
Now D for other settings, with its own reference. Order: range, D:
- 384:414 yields 1.003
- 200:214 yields 0.994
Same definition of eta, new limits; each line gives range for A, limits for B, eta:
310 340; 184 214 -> -1.8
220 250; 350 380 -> 1.5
